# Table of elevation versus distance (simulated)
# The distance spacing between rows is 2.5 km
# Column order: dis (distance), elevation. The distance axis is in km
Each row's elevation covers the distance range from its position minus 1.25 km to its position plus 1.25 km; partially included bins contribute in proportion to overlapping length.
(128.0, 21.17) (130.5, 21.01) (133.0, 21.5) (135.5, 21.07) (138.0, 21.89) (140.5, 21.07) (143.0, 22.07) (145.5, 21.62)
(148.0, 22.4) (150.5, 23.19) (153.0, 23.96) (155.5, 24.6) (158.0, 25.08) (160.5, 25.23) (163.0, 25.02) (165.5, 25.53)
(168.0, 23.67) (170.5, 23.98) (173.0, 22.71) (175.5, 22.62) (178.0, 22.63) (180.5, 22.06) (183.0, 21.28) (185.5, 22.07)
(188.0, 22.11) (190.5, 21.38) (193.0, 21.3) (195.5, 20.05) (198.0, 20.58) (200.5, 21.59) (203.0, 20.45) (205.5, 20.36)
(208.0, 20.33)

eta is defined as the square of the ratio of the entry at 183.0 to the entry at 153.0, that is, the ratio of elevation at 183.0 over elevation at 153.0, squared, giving 0.79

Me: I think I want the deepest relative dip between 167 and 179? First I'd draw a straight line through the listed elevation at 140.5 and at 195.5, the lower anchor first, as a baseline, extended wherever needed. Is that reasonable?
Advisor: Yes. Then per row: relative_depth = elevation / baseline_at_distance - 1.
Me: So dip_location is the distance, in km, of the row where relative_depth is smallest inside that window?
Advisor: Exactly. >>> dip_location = 175.5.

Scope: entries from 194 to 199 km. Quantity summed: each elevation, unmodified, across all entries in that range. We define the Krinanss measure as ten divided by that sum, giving 0.246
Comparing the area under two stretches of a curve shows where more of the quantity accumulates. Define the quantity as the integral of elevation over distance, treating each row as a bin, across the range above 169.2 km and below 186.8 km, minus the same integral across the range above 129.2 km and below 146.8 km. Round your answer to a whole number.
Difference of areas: 18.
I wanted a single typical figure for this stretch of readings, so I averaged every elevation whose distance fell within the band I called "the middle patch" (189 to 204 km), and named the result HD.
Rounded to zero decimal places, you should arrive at 21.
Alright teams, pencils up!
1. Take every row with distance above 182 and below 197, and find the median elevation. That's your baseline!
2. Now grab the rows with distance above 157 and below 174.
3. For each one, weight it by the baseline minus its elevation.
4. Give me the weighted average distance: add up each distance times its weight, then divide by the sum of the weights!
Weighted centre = 164.2 km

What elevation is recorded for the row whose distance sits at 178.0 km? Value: 22.63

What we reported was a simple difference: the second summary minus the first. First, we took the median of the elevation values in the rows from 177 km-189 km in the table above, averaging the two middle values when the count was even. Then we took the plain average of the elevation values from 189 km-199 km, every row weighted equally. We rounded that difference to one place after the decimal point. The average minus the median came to -1.2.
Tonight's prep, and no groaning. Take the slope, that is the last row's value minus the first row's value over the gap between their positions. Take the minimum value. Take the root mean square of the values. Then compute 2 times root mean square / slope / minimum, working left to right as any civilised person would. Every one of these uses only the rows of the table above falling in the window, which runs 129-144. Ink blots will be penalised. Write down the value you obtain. 24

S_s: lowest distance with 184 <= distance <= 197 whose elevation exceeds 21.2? 185.5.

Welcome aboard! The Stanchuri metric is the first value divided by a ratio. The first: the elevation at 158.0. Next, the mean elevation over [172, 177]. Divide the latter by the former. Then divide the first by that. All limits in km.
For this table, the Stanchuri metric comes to 28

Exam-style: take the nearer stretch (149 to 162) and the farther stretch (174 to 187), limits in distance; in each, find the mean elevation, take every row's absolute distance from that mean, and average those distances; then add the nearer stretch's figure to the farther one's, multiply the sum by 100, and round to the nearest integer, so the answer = 106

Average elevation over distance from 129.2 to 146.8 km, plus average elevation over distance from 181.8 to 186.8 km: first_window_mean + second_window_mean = 43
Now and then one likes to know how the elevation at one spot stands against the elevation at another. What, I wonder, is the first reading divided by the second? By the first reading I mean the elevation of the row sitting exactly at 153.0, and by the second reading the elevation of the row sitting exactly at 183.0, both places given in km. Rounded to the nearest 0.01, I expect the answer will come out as 1.13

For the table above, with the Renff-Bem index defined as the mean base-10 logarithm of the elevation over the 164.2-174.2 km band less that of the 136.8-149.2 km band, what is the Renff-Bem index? 0.041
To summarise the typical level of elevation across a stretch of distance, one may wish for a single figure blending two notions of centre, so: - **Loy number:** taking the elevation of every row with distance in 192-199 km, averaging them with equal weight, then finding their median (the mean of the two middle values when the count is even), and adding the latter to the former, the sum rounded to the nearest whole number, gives 41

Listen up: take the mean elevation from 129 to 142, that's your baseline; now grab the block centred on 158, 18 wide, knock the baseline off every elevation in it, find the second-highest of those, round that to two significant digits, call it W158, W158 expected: 3.9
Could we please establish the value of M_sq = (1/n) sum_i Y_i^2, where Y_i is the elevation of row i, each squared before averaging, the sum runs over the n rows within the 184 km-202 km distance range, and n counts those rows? 454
